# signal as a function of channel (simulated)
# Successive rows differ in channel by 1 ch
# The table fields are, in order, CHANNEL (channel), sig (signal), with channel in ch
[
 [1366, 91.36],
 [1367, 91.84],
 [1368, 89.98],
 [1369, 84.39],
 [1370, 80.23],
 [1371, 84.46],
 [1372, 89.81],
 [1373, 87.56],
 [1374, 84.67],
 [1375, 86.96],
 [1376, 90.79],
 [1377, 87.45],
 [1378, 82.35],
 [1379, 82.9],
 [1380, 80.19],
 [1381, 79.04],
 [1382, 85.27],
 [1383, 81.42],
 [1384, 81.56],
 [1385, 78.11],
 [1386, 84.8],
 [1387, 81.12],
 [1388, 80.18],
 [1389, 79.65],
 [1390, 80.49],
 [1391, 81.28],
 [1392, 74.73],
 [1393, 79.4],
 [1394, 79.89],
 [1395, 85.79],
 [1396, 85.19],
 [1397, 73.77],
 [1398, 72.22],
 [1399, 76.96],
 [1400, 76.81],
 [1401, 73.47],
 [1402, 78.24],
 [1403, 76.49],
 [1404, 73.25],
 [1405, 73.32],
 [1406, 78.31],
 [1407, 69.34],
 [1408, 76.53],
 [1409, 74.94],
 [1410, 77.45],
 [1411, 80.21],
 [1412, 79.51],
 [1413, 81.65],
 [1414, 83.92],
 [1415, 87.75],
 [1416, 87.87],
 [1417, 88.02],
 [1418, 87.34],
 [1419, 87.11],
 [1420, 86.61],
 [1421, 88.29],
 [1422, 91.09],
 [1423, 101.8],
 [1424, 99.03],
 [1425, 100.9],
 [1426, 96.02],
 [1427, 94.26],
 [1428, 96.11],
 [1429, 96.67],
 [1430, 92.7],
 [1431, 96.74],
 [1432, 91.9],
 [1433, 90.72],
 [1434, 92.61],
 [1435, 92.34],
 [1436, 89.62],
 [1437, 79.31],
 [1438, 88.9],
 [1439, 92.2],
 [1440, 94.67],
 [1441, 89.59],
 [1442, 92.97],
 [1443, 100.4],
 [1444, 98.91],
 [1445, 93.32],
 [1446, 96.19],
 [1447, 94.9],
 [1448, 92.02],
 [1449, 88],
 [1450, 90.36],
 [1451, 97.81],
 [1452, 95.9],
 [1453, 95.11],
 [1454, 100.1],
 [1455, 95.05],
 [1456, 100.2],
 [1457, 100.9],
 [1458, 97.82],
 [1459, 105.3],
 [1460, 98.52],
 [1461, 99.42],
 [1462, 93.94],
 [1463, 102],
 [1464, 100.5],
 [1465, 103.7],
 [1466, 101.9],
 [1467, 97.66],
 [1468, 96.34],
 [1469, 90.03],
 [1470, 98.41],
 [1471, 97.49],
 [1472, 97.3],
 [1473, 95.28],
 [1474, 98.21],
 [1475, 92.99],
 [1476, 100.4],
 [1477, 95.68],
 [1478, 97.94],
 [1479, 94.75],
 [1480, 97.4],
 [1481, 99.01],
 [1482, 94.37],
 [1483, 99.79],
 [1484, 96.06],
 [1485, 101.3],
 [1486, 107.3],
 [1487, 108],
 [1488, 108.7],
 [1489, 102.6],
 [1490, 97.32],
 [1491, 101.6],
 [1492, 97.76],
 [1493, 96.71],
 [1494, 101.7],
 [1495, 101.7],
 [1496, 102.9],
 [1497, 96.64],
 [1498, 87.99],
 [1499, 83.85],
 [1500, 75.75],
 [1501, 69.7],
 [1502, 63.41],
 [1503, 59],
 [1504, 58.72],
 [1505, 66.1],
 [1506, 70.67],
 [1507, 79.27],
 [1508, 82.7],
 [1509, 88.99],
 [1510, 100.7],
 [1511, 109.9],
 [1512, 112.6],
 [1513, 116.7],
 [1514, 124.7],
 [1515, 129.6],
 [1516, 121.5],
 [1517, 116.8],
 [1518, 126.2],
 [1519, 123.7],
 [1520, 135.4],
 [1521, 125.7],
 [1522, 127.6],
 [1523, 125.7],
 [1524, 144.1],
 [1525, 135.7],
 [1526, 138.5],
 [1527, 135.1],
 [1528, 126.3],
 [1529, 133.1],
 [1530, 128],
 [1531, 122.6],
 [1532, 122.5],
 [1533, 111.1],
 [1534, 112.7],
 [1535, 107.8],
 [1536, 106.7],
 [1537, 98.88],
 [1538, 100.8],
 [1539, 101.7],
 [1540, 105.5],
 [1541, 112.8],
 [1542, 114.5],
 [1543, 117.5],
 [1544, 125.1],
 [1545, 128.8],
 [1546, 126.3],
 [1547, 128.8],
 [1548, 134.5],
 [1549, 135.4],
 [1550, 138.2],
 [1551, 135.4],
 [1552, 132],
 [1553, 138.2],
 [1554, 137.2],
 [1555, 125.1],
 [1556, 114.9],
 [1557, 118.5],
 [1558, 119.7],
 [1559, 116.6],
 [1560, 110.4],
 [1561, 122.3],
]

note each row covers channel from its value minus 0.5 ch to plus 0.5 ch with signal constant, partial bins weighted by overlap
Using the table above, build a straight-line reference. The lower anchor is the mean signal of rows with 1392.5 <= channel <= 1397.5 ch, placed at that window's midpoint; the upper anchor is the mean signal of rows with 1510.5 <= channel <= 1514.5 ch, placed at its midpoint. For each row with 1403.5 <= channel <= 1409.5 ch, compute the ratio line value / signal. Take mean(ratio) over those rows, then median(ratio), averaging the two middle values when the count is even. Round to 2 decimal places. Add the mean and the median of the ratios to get 2.27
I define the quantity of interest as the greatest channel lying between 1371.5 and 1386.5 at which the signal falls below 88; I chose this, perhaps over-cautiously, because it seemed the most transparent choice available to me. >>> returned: 1386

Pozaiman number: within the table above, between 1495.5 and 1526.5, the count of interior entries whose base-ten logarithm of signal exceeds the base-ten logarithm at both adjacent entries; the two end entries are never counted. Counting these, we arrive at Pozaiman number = 5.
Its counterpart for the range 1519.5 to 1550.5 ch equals 6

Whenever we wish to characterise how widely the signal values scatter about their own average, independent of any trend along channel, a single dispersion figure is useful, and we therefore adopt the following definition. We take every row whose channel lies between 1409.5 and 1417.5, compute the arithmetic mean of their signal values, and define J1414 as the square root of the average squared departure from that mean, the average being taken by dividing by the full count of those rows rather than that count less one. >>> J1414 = 3.9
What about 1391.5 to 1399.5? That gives 4.7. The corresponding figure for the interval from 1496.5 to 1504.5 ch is 13.2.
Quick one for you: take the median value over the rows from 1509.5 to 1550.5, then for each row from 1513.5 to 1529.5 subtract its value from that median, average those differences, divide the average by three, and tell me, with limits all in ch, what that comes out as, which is -1.6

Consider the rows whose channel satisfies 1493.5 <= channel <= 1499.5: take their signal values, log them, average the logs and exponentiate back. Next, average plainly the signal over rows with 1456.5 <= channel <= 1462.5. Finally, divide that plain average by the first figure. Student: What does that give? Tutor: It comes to 1.04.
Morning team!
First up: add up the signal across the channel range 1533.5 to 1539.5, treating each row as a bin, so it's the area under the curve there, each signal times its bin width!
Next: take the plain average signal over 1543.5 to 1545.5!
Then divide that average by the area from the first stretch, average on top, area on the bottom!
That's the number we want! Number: 0.20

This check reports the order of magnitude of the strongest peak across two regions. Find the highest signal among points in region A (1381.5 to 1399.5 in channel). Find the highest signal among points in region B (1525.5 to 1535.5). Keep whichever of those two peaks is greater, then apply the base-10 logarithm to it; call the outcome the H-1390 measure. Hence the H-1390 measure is 2.14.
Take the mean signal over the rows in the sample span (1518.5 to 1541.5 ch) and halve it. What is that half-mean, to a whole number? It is 60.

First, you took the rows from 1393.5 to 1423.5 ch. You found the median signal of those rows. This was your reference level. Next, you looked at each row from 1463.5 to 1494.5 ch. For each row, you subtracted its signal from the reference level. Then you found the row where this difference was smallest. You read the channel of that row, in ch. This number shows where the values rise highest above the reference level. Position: 1488 ch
